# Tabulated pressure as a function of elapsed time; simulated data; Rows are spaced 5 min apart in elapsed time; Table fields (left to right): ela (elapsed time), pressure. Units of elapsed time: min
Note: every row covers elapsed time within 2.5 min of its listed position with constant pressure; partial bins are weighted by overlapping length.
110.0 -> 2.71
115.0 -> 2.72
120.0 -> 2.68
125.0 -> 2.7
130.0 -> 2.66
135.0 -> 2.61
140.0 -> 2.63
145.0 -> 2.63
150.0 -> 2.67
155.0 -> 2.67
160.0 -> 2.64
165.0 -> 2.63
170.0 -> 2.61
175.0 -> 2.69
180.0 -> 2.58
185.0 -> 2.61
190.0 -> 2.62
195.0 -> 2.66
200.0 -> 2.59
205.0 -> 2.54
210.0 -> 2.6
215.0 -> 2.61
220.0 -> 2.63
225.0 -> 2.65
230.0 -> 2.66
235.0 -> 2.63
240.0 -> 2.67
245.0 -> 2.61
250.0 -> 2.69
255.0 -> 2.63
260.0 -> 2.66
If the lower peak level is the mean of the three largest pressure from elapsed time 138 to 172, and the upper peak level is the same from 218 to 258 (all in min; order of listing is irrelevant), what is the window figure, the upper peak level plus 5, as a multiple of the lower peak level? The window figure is 2.885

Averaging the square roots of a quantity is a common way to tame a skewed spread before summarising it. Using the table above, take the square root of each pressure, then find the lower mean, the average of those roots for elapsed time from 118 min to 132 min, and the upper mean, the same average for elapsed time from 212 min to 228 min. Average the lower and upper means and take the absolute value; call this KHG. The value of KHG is 1.629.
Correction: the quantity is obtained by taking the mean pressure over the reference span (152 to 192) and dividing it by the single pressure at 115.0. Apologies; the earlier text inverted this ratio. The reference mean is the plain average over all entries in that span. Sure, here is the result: 0.97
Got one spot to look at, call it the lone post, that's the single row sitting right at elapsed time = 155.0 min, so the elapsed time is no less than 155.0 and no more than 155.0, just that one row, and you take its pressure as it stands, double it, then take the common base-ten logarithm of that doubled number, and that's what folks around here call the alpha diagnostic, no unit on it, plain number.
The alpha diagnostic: 0.728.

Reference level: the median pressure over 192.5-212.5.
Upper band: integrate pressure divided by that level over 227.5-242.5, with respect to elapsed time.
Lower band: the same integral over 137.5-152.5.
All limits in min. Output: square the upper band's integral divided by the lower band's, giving 1.01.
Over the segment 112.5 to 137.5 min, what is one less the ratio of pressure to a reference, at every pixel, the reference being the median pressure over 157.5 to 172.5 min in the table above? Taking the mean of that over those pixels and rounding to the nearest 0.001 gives -0.017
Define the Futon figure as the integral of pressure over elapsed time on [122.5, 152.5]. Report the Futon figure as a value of 79.5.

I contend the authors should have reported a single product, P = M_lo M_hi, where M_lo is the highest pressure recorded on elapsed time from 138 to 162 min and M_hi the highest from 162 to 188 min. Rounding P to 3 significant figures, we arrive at 7.18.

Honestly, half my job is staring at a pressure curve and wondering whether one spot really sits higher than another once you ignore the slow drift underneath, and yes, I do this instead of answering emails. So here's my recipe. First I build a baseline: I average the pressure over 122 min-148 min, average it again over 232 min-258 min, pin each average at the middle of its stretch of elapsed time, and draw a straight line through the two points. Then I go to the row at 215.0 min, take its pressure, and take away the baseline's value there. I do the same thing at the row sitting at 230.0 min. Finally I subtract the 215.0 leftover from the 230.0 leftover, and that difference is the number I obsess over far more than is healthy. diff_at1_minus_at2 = 0.05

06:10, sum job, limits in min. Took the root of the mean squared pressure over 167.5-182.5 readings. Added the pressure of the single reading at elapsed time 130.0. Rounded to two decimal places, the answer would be 5.29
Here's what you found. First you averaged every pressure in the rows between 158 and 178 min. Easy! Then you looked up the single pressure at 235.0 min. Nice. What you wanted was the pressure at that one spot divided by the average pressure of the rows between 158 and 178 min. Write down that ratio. 1.00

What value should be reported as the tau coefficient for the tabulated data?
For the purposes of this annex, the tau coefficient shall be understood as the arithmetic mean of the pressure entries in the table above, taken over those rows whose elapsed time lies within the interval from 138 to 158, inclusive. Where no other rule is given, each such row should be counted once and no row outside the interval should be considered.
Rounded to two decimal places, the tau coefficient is 2.65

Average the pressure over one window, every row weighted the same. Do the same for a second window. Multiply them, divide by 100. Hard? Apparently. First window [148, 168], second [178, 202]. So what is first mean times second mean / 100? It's 0.0693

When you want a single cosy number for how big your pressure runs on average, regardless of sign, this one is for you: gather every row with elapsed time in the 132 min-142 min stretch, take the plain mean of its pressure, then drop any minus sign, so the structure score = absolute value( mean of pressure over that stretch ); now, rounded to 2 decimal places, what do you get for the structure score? 2.62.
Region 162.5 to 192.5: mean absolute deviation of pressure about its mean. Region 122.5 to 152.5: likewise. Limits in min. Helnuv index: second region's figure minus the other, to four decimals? 0.0022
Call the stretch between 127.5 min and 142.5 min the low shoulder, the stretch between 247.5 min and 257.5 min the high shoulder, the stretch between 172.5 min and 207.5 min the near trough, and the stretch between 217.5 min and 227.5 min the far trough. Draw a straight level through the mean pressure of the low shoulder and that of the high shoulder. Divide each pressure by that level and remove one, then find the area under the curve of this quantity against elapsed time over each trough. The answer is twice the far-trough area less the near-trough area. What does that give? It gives 0.34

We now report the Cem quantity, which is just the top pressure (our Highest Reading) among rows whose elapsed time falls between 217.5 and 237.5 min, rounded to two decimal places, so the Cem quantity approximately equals 2.66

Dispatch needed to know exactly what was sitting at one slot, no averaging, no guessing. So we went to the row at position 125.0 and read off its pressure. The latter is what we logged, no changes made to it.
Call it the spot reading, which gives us 2.7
